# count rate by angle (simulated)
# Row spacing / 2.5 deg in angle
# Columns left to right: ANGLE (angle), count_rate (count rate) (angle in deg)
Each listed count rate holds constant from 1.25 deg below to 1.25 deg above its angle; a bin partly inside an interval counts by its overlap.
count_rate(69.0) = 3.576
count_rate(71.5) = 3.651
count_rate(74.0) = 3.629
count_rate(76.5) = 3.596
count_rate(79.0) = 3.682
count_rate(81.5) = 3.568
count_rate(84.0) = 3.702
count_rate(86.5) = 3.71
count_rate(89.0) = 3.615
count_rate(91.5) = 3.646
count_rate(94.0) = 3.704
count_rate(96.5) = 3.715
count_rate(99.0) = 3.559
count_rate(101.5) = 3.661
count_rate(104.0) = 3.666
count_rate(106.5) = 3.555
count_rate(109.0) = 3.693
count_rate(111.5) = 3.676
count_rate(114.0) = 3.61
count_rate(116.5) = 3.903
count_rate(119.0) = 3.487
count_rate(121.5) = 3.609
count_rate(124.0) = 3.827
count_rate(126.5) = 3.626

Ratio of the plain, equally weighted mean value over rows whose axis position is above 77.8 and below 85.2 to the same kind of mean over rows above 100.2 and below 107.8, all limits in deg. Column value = 1.006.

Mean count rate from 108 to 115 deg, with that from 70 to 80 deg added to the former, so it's 7.30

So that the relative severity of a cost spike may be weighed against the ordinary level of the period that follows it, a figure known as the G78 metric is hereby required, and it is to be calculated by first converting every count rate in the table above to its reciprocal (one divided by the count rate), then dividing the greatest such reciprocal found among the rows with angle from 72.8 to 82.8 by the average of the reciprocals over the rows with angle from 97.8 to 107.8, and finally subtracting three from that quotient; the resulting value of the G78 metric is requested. -1.99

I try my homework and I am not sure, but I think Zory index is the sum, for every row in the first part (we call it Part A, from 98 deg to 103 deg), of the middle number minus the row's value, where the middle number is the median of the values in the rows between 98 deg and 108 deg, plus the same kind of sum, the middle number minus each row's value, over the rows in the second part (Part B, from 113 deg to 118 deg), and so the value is -0.29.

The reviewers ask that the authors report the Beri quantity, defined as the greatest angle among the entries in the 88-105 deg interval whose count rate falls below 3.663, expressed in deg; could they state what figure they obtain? 101.5 deg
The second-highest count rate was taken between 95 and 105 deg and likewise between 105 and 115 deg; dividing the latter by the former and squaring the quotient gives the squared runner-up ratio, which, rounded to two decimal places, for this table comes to 1.01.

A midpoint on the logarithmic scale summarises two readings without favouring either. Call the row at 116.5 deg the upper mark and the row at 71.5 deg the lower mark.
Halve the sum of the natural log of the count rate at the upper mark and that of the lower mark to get 1.33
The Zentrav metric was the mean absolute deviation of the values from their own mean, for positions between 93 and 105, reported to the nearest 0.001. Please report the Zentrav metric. 0.041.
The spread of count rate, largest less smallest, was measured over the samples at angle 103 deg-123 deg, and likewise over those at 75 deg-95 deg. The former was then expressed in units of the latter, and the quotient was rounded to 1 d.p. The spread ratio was 2.9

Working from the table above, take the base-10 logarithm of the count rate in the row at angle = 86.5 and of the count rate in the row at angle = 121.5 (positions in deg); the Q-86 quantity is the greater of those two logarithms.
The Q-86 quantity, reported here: 0.569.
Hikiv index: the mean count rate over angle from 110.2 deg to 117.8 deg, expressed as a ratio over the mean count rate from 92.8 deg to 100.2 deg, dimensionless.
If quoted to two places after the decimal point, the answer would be 1.02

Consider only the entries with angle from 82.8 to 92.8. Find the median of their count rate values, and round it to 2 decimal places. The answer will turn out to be 3.67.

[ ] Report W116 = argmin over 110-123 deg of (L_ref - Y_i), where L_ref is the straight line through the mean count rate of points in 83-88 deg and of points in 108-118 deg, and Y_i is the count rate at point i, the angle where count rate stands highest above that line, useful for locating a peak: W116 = 116.5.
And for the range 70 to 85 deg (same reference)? 84.0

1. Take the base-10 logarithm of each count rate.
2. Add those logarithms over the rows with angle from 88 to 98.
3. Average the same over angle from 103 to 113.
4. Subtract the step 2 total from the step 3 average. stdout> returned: -1.697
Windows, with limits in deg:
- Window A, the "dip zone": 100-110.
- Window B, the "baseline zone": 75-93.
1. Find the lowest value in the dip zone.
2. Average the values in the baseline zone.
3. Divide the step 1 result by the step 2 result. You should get 0.975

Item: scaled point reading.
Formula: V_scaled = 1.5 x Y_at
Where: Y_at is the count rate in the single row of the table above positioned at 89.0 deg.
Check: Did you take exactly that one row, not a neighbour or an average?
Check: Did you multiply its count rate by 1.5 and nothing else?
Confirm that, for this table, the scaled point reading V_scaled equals 5.42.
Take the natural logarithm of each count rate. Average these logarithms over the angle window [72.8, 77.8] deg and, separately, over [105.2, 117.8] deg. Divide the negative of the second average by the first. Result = -1.02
